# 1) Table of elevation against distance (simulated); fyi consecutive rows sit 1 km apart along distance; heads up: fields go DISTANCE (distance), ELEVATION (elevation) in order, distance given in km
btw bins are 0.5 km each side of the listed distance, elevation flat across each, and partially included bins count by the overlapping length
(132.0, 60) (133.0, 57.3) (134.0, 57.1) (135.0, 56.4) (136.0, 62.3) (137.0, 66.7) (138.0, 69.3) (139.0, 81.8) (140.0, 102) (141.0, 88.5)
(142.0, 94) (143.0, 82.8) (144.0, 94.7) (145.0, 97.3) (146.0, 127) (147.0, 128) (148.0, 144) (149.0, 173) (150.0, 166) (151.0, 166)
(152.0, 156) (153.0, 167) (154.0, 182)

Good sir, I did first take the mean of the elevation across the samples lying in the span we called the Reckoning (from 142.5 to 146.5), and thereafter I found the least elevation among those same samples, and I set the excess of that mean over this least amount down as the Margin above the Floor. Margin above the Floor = 18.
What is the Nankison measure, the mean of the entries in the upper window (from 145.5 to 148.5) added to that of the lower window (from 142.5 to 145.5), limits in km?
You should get 225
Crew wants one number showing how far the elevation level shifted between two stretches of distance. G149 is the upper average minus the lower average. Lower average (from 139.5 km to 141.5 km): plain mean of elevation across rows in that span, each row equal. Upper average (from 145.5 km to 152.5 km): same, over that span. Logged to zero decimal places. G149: 56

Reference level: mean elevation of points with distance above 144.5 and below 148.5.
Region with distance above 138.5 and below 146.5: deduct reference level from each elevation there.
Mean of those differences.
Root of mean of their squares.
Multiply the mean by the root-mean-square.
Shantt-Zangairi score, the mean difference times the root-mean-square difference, -873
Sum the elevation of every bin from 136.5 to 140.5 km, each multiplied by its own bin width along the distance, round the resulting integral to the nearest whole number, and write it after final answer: 320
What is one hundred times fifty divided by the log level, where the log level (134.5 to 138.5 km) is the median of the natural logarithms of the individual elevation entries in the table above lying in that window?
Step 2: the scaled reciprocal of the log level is 1200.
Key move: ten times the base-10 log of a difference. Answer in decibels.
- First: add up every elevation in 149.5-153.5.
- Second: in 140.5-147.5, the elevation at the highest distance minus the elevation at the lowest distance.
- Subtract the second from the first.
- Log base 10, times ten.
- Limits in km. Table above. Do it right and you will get 28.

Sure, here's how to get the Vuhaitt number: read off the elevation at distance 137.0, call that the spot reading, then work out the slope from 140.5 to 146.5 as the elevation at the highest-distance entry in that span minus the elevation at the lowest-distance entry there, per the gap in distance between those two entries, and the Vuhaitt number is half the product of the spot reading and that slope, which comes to 257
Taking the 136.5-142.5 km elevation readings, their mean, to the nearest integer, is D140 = 84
